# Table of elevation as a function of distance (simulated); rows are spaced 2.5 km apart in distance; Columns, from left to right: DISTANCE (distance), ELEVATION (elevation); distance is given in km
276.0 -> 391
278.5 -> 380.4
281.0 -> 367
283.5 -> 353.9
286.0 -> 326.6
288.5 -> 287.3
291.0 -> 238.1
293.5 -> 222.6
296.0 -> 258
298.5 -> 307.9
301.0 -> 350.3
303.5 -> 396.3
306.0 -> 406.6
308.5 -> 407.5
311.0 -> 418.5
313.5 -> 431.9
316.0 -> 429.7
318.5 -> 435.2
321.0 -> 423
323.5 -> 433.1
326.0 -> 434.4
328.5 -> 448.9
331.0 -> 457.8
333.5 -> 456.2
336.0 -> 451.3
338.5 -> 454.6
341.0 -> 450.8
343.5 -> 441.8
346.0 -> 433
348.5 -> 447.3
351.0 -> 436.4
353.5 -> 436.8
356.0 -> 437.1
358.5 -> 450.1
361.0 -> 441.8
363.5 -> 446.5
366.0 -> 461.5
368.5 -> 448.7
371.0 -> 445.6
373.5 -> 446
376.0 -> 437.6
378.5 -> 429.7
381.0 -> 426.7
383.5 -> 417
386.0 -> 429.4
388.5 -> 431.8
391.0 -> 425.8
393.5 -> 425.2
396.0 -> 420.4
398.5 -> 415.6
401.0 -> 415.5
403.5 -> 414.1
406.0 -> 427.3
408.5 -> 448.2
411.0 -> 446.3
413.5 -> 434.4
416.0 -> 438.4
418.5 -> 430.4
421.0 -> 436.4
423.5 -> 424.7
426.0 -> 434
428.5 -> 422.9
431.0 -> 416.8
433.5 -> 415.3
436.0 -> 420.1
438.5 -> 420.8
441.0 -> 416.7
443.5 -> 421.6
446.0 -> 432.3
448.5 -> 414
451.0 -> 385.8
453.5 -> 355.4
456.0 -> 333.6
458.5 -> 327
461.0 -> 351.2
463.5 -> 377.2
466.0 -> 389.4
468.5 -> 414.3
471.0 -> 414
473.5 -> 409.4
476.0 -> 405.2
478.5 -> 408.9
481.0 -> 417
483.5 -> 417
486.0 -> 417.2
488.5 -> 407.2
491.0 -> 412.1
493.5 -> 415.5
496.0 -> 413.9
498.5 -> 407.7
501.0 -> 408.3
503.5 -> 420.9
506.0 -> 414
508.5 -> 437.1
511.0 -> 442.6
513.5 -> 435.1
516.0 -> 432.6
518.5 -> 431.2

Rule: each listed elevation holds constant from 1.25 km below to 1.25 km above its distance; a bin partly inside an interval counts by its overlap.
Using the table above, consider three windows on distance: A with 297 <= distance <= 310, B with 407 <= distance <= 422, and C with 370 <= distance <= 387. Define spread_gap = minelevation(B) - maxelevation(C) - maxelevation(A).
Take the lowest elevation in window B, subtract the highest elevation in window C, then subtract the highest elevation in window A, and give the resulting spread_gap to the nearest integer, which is -423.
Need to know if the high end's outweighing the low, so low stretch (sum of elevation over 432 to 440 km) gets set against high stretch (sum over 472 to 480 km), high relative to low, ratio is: 0.97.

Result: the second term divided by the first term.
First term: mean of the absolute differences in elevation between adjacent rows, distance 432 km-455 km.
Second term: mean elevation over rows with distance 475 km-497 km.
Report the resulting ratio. 32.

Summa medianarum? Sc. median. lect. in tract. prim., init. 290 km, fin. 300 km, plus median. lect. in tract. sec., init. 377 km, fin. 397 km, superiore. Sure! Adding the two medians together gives 674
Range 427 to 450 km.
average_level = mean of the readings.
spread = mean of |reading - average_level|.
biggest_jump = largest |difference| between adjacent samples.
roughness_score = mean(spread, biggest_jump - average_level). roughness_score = -199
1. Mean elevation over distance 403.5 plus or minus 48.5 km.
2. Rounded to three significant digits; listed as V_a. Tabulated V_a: 430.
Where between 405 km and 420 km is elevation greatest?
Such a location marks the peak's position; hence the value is 408.5 km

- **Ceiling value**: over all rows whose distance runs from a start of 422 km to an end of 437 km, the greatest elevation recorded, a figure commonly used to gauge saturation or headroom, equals 434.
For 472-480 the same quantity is 409.4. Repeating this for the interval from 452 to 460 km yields 355.4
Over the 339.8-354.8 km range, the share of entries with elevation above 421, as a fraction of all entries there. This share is 1.0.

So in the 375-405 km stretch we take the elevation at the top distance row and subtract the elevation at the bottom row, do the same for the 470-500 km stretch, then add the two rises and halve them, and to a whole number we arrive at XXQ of -15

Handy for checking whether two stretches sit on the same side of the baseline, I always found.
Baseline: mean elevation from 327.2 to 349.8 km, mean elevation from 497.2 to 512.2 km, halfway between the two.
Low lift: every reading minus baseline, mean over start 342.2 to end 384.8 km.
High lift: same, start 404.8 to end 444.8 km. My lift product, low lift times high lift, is -34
